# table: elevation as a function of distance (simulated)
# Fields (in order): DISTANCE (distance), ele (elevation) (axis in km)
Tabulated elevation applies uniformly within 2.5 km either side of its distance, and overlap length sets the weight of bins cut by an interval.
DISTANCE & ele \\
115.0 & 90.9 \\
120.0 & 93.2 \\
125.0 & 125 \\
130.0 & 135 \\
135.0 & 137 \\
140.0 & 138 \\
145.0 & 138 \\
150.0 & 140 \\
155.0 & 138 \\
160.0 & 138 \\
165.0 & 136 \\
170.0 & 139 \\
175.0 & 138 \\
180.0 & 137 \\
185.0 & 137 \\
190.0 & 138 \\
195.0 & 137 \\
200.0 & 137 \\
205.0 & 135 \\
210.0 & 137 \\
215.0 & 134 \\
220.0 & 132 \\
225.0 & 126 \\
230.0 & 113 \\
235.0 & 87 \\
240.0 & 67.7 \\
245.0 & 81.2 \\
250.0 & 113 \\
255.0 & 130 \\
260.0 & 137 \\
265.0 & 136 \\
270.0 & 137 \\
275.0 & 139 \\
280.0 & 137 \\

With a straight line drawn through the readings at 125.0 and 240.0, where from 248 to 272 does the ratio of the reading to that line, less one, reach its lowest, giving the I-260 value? 250.0 km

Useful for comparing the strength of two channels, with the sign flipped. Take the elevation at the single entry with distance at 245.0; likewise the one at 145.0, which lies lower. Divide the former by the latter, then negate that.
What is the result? -0.59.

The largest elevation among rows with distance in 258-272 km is 137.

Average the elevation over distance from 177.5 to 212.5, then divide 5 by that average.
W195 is 0.037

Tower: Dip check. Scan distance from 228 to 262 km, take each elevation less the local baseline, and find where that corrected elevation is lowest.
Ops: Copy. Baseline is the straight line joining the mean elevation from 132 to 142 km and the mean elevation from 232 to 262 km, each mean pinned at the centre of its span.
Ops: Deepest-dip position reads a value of 240.0 km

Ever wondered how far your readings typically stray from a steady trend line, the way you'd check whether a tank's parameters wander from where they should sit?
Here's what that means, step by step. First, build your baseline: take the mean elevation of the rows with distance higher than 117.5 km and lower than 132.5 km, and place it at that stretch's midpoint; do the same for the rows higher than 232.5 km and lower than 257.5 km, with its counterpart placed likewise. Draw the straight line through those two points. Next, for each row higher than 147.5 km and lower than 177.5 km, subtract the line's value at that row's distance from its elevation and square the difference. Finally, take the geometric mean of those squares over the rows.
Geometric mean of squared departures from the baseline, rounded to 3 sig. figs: 742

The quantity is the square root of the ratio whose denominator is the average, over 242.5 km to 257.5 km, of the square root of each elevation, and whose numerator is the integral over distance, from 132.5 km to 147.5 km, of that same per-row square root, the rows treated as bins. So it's 4.124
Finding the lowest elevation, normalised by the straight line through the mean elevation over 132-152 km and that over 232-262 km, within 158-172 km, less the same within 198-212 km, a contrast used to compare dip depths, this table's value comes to -0.11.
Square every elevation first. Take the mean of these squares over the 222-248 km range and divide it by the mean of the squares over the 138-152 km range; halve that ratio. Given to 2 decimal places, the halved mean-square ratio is 0.25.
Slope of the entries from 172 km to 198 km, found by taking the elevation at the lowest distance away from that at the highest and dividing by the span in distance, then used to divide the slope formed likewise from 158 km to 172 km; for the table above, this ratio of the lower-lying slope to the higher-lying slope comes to -2.0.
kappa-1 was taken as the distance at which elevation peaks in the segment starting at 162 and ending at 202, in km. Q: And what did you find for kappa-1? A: 170.0 km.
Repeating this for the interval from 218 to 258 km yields 220.0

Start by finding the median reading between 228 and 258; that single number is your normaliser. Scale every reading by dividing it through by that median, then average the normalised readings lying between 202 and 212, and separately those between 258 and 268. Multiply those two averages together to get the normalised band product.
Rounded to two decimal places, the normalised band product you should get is 1.86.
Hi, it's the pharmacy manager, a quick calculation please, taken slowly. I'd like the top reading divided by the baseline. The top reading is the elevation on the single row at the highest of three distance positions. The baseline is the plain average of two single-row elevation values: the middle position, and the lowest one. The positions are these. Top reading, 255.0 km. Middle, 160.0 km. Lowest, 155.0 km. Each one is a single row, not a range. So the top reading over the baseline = 0.94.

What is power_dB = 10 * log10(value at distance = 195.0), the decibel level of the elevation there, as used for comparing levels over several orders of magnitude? 21.37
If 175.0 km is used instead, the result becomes 21.40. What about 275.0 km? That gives 21.43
